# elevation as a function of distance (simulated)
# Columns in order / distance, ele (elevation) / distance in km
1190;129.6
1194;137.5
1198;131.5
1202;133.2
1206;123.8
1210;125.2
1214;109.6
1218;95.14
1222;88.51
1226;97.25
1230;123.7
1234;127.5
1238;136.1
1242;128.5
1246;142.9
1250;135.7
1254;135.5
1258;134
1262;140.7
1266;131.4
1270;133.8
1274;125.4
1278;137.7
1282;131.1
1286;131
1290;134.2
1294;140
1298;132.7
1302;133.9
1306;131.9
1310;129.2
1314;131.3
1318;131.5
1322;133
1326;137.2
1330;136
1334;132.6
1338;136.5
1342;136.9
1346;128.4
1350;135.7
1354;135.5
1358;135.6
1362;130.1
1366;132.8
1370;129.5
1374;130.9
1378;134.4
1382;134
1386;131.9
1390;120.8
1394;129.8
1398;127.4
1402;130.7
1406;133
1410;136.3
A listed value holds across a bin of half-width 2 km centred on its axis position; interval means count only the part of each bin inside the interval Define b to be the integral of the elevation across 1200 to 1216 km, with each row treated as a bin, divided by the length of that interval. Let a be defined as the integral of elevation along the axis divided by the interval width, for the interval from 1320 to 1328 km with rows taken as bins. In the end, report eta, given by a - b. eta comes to 12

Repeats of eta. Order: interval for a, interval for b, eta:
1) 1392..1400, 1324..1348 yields -6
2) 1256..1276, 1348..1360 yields -3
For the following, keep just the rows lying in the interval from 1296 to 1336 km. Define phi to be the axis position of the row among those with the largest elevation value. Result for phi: 1326 km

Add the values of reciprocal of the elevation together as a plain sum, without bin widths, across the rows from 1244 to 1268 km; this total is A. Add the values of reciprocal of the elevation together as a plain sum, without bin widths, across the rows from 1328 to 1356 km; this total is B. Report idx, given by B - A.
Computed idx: 0.008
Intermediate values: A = 0.044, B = 0.052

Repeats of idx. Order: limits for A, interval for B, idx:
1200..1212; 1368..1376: -0.008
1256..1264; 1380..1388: 0.000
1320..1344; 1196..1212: -0.013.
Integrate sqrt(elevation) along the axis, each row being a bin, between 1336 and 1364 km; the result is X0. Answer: 324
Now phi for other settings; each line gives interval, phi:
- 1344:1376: 1350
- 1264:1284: 1278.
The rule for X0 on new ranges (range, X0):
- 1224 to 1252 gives 316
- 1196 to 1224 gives 300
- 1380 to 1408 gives 319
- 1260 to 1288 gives 323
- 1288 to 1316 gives 323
